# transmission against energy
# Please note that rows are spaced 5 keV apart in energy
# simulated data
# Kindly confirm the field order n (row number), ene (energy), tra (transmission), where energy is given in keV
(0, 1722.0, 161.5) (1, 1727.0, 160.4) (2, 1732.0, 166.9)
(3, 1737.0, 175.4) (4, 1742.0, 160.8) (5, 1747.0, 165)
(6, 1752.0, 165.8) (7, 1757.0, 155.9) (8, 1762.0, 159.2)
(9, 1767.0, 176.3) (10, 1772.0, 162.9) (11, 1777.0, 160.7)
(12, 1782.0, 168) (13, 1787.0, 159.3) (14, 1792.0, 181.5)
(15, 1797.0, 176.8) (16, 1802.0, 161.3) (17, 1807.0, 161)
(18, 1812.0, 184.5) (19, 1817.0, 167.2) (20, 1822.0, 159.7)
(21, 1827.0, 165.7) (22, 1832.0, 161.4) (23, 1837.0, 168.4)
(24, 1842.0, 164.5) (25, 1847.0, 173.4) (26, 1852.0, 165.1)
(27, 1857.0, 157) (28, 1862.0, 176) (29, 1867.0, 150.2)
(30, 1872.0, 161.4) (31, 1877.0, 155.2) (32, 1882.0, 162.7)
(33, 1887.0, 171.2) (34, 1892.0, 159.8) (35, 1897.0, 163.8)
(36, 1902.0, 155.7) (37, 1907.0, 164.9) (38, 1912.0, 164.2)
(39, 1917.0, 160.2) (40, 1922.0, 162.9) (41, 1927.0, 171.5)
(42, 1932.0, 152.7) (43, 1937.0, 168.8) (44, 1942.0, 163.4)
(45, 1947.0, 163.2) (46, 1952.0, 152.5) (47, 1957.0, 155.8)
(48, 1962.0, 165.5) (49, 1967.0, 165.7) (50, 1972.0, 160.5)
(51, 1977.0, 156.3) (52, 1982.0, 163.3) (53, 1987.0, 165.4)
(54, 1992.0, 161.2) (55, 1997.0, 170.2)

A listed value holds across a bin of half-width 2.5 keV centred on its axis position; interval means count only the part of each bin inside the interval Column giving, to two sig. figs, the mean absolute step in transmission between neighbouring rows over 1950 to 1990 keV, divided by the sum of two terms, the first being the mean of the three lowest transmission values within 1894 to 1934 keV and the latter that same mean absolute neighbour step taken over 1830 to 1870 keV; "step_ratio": 0.027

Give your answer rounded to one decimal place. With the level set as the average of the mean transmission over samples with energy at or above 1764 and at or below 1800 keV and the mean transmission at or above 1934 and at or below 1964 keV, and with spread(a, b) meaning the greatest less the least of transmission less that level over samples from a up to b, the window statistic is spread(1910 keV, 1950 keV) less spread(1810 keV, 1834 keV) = -6.0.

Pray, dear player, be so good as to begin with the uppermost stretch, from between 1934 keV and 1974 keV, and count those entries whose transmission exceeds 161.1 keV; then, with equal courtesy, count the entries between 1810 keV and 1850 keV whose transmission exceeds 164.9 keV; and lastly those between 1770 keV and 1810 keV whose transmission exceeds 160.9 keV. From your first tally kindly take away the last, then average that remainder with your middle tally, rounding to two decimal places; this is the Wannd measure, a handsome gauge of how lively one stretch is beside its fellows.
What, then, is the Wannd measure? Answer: 2.00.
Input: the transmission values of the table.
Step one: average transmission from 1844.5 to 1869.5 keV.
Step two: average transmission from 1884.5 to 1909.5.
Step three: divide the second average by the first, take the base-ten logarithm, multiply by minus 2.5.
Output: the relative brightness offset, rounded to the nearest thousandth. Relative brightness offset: 0.008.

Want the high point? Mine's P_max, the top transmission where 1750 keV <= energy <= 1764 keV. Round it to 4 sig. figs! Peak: 165.8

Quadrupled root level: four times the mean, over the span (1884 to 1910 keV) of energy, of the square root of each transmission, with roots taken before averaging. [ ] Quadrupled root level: 51.1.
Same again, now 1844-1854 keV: 52.0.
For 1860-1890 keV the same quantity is 51.0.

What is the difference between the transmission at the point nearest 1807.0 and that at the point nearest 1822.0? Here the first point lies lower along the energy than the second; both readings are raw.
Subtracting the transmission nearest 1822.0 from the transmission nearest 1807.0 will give 1.3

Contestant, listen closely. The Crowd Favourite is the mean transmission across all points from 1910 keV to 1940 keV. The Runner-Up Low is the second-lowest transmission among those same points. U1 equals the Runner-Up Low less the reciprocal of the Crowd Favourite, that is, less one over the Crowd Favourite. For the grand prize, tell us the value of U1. 160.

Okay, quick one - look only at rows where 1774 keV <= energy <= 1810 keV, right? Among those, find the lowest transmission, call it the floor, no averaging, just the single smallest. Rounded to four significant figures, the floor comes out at 159.3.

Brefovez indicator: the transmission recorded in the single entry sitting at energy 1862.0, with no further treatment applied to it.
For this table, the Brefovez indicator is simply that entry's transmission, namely 176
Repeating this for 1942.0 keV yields 163.4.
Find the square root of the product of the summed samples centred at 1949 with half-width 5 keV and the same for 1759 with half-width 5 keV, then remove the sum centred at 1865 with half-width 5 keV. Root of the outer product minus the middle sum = -11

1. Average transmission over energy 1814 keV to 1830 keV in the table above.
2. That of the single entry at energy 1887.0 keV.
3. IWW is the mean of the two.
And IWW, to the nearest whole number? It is 168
